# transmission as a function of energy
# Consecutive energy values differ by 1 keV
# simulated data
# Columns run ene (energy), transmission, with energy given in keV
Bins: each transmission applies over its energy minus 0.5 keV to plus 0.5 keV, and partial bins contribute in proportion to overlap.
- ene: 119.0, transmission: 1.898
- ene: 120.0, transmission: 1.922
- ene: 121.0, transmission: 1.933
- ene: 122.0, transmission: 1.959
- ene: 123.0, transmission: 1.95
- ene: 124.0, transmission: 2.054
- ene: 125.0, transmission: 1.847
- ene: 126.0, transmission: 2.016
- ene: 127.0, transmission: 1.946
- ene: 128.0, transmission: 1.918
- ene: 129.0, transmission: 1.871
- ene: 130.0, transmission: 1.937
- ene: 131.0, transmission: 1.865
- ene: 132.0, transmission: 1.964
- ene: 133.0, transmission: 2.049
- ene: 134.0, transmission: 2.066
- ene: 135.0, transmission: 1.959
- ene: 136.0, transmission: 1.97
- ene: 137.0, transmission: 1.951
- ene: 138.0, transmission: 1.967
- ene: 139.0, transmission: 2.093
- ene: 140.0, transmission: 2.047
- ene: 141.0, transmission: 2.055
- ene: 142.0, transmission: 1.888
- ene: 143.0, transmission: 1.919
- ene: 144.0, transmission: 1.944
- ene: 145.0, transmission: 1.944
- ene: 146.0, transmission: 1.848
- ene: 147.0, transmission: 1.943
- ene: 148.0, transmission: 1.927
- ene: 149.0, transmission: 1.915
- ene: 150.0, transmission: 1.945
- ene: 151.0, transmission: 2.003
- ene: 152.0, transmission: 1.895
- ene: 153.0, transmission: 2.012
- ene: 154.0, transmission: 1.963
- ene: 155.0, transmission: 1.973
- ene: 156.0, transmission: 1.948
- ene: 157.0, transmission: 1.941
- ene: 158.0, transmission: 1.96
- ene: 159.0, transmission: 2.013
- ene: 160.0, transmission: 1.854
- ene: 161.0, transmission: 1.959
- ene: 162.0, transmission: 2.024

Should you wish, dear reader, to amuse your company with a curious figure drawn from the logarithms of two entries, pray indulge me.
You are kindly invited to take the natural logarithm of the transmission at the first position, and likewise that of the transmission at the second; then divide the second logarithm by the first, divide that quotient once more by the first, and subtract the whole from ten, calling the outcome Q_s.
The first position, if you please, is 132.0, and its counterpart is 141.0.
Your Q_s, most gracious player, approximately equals 8.42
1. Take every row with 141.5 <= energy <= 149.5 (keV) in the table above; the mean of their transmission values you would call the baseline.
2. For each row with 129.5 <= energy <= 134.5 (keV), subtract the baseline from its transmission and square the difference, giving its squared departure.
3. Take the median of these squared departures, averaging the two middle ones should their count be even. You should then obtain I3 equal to 0.0026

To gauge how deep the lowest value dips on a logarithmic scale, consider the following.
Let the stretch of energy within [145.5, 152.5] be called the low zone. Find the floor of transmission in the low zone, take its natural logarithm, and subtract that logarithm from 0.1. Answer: -0.514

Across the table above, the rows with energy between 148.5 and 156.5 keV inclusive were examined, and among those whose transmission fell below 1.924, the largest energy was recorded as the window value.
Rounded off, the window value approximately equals 152.0 keV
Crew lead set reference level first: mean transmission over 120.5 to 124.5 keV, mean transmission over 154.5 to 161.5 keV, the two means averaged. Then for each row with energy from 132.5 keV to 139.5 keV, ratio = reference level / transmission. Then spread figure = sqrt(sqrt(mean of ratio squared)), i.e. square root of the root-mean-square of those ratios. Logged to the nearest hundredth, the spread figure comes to 0.99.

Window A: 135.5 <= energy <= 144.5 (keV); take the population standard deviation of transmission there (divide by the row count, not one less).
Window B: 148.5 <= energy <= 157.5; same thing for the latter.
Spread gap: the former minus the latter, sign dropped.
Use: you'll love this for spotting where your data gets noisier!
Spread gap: 0.029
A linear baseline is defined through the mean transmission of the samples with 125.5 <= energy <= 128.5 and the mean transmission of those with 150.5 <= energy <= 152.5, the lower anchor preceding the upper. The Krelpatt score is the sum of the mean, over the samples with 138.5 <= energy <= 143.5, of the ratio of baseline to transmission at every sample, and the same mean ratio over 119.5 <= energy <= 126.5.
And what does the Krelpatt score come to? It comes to 1.98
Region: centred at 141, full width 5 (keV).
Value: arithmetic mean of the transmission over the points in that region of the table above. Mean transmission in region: 2.00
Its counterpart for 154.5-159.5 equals 1.97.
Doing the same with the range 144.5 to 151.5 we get 1.93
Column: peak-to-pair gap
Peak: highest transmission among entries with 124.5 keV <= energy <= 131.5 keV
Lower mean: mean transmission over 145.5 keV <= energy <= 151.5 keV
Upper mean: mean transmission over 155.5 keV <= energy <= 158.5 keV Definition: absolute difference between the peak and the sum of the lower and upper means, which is 1.86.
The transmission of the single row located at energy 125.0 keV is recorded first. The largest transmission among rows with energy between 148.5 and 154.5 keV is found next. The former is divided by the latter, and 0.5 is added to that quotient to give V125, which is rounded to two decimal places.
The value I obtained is 1.42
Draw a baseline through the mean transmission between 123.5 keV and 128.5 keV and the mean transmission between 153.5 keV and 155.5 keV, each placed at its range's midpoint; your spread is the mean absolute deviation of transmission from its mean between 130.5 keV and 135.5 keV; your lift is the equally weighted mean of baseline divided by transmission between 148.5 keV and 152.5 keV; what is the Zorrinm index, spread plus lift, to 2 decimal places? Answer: 1.08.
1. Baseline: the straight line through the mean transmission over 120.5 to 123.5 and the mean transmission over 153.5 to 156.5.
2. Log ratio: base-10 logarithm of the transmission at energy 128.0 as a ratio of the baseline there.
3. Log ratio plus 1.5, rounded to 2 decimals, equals 1.49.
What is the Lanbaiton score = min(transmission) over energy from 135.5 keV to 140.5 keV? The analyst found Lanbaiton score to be 1.951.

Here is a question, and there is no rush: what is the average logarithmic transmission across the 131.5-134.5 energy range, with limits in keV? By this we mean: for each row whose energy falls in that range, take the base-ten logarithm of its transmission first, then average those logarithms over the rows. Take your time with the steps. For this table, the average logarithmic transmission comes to 0.307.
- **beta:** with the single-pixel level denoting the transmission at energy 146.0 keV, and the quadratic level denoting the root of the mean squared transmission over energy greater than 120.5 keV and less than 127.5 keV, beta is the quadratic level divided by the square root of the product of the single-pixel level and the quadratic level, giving 1.030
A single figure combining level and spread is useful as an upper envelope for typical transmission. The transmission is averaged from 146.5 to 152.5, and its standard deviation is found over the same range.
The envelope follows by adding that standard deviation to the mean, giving 1.97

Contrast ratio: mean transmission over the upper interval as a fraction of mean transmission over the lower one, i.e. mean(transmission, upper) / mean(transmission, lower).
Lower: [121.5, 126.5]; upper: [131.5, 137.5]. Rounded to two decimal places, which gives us 1.01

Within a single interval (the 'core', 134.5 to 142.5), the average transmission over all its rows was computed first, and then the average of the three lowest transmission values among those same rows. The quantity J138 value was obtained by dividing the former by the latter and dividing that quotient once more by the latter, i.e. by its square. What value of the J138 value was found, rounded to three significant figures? 0.533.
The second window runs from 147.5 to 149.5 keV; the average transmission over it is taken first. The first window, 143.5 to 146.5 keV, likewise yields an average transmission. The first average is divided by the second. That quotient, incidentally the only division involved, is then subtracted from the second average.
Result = 0.926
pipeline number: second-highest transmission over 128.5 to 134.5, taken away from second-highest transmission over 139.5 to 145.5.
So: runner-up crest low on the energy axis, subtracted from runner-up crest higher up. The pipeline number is 0.00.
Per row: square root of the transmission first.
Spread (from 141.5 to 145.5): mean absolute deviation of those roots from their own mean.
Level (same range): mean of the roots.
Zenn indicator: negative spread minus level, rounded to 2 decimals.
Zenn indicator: -1.39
